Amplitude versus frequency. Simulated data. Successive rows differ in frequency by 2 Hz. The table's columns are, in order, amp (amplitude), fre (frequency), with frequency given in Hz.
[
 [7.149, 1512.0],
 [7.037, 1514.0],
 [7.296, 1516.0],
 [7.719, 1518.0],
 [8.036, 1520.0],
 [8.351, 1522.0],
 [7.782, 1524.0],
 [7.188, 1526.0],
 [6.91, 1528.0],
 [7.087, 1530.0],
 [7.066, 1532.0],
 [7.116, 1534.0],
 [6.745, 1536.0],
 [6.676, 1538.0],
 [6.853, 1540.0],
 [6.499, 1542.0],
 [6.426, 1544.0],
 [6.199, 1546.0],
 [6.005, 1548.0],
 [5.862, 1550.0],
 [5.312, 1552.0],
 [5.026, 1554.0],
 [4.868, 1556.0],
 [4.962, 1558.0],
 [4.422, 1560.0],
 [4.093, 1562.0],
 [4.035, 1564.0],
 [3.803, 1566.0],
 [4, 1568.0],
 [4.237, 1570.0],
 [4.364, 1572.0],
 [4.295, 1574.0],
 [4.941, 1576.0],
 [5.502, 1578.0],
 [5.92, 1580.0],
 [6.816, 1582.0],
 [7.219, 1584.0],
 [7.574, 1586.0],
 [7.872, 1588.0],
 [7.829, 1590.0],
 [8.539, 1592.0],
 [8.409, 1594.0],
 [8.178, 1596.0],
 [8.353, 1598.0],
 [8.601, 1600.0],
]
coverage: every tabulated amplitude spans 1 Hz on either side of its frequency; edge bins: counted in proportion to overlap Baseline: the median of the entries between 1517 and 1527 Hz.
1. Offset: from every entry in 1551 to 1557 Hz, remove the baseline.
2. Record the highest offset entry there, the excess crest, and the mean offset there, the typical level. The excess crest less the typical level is 0.2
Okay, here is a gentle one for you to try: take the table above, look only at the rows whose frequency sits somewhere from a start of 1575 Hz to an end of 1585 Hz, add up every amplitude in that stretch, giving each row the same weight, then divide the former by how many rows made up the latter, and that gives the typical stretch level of 6.1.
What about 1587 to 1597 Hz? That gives 8.2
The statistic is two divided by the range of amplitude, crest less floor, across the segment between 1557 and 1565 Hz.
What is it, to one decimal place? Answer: 2.2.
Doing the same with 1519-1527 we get 1.7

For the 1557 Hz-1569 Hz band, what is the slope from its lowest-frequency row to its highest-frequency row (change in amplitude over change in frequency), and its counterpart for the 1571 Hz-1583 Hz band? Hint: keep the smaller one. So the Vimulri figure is -0.096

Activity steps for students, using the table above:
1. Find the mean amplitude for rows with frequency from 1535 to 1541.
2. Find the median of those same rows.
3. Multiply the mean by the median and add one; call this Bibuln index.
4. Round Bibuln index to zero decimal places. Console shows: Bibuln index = 47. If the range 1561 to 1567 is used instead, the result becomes 17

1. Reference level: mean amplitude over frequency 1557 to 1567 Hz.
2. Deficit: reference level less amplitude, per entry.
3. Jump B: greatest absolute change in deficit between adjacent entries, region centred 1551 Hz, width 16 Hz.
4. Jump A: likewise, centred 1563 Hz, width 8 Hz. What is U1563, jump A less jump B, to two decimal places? -0.22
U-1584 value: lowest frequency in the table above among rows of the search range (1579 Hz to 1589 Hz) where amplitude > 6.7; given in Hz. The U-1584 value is 1582.0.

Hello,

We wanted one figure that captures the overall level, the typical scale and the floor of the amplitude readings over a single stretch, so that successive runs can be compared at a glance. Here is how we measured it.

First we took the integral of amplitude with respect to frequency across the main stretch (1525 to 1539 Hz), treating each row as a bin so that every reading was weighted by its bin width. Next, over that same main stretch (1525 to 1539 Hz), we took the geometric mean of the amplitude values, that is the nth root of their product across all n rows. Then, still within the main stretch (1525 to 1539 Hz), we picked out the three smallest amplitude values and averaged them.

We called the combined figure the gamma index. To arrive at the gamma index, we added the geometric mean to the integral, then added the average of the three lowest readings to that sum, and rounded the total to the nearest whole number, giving 111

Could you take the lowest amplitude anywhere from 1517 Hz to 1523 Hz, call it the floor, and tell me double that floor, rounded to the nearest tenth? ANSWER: 15.4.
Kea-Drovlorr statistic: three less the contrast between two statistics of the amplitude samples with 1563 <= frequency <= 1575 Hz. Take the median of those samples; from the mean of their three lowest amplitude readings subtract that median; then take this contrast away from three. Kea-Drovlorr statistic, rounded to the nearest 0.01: 3.19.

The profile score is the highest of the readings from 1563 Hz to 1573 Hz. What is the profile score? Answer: 4.364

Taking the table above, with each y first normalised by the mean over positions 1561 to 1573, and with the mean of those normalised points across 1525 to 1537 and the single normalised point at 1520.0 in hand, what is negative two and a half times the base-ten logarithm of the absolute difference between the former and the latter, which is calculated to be 1.5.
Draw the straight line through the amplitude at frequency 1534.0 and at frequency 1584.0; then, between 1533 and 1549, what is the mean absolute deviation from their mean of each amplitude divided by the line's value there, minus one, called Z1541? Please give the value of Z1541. 0.041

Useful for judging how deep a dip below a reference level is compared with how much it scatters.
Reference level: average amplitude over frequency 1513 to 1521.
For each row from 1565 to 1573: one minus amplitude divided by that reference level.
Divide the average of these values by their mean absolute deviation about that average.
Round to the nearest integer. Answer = 17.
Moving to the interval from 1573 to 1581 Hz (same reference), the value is 4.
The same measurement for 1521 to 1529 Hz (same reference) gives 0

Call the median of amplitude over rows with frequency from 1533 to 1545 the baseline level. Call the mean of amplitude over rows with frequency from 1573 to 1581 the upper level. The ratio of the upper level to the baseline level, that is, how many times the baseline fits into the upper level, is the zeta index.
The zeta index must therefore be 0.77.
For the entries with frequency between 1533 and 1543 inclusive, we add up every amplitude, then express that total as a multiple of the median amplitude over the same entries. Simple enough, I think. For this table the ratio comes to 5.02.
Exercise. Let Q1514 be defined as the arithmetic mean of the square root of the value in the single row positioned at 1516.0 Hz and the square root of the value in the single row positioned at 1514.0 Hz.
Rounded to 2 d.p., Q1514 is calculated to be 2.68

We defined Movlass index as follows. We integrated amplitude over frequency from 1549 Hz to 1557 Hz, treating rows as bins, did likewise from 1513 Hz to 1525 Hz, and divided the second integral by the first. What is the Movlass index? 2.2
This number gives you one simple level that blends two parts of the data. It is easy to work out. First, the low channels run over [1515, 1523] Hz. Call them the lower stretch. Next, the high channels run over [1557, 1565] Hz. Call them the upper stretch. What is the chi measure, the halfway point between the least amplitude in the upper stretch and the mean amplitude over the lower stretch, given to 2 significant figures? 5.9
